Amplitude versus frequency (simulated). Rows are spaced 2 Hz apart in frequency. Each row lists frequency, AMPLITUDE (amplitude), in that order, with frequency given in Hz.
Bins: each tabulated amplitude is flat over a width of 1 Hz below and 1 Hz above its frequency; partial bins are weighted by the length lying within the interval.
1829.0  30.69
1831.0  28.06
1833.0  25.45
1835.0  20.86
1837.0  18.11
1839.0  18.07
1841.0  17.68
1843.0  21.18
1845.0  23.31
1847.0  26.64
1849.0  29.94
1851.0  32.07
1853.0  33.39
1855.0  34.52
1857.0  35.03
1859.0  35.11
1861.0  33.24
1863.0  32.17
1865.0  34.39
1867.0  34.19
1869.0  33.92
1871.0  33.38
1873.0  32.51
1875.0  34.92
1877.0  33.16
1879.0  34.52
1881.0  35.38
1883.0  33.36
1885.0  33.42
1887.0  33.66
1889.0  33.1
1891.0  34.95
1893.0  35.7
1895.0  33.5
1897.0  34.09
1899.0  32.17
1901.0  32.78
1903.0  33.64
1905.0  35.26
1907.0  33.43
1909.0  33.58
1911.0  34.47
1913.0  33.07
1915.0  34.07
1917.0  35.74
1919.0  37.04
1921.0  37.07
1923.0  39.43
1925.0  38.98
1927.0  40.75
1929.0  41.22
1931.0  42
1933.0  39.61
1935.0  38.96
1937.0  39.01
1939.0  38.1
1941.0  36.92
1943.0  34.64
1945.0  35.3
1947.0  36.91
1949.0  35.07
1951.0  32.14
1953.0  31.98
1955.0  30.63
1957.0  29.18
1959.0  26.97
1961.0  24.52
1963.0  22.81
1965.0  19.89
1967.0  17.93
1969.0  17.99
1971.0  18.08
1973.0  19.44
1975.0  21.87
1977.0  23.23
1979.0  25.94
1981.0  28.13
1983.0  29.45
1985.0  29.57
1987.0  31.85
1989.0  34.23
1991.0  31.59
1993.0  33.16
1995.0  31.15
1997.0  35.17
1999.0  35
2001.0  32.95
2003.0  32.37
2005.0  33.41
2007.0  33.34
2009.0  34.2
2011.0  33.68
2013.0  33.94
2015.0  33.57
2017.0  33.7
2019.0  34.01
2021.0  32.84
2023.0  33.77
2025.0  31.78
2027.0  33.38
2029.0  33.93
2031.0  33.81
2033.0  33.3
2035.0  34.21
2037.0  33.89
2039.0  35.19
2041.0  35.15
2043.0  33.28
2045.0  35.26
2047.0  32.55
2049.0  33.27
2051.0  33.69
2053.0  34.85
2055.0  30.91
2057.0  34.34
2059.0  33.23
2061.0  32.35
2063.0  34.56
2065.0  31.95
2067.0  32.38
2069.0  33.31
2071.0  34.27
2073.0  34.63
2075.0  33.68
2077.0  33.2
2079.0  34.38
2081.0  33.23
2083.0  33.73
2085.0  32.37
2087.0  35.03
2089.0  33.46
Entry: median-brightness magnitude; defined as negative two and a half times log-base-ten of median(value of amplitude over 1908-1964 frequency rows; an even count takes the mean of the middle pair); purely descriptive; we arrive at -3.88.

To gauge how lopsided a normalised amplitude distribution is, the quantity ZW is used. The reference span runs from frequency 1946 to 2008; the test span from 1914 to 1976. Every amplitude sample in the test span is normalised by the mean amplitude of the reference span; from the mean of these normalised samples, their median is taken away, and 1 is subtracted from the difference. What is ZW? -1.105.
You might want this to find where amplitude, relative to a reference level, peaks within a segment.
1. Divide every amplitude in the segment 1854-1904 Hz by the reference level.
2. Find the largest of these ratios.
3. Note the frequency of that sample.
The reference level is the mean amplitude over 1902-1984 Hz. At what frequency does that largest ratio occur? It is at 1893.0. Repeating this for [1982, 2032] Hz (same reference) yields 1997.0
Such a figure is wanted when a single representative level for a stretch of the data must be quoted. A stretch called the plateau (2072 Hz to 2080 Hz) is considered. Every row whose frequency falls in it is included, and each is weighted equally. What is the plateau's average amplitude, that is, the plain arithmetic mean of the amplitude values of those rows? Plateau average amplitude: 34.0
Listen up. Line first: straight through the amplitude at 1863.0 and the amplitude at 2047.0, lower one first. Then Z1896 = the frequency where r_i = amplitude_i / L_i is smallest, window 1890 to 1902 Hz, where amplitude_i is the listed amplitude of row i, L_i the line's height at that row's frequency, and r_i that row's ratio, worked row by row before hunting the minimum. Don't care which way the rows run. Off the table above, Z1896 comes 1899.0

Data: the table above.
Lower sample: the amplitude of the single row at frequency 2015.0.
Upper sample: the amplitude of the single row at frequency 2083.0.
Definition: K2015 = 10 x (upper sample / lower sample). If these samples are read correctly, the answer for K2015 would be 10.0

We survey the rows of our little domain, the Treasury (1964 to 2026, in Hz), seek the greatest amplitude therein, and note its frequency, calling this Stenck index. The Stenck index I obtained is 1997.0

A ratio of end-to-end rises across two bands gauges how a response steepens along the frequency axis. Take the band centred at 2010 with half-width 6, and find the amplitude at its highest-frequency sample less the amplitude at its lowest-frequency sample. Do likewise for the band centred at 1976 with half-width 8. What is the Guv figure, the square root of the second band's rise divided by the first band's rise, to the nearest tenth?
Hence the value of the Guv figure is 8.5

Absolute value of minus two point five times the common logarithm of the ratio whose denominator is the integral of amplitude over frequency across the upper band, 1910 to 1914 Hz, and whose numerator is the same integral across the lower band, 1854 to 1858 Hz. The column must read 0.0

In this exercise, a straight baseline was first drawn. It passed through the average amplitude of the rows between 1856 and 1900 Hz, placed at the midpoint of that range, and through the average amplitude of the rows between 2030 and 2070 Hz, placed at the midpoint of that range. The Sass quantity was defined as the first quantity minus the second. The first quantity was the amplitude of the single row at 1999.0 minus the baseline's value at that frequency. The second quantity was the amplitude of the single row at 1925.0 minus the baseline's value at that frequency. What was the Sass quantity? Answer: -3.8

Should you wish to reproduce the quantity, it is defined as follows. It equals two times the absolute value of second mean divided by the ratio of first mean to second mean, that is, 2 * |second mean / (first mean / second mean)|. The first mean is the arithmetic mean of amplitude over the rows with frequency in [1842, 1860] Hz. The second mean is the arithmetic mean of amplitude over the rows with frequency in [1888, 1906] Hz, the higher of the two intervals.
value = 76.3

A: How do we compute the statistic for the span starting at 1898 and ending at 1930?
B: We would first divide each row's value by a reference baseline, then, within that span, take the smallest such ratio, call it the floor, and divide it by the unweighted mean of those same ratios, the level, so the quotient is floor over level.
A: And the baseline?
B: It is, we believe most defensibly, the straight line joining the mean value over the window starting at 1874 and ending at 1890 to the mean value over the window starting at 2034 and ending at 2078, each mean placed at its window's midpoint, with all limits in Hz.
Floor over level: 0.90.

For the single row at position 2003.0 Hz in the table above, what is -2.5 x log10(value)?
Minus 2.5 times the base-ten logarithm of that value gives -3.78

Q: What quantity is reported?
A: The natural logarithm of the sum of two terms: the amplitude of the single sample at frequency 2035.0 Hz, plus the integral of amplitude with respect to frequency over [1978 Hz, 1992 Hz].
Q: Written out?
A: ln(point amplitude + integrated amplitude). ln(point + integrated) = 6.12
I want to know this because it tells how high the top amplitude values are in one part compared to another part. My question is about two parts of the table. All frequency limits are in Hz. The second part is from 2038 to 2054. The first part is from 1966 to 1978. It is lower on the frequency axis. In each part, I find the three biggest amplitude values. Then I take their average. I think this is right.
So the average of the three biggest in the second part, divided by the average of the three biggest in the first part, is 1.64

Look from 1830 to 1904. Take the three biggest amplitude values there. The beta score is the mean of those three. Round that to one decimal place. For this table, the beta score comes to 35.4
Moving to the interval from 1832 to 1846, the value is 23.3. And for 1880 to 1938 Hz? 41.3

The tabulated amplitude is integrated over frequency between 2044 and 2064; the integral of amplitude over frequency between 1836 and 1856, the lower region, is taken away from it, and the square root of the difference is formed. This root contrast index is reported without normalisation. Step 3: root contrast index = 13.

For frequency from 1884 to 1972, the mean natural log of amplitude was 3.48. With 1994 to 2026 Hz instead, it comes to 3.51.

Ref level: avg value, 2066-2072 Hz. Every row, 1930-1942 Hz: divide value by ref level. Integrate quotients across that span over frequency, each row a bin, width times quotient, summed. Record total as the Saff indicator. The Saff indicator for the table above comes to 14.1 Hz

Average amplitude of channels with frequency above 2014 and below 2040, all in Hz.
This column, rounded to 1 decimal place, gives 33.6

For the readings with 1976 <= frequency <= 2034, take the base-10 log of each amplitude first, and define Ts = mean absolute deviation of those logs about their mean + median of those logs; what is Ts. 1.55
